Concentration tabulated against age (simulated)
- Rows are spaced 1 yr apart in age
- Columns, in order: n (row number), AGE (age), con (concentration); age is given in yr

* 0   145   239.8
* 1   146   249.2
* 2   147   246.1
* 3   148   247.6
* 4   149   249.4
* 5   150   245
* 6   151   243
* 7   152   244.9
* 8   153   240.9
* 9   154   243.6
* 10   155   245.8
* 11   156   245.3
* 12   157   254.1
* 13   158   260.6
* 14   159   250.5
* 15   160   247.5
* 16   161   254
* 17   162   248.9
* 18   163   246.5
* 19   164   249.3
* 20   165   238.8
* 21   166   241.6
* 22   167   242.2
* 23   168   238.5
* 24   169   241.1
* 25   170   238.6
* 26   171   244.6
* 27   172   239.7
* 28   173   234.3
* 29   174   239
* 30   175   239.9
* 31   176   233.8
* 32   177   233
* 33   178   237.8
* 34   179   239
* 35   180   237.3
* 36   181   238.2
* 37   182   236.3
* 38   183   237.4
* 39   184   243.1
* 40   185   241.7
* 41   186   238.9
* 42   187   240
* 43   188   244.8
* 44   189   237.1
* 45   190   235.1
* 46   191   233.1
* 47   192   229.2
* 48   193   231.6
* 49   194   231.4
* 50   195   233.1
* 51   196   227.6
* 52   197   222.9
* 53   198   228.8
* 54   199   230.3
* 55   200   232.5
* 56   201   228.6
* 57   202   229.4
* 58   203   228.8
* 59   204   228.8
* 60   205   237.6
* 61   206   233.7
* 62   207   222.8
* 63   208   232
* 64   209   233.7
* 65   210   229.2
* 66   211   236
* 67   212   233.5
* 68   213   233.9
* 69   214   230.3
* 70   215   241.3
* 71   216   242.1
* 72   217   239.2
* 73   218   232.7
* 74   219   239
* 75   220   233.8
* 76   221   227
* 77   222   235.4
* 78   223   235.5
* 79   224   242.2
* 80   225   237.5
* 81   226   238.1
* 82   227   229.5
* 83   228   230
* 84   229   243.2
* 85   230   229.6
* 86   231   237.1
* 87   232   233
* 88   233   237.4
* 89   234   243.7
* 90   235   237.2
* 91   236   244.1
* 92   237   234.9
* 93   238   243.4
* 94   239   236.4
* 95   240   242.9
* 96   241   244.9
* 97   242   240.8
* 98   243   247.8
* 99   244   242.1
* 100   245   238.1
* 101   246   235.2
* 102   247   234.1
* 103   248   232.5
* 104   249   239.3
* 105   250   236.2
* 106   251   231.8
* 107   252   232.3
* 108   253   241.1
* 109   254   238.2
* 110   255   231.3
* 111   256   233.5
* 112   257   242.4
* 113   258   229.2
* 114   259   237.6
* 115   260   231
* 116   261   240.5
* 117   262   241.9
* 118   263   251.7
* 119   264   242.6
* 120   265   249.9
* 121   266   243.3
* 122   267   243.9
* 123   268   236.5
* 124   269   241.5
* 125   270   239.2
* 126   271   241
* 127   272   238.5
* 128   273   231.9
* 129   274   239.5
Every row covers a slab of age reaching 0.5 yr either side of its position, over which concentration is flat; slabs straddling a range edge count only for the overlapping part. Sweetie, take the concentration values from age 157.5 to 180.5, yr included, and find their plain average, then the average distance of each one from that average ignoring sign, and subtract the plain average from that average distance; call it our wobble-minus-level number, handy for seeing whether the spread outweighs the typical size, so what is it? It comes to -237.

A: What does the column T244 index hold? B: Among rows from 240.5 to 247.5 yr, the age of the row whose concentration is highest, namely 243 yr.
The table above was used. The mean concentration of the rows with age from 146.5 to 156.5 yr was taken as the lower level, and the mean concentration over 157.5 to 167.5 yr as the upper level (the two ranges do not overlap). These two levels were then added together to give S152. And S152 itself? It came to 493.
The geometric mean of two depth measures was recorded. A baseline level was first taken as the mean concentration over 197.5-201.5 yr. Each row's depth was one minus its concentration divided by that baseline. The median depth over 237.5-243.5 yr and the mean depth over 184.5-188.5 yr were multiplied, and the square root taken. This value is 0.053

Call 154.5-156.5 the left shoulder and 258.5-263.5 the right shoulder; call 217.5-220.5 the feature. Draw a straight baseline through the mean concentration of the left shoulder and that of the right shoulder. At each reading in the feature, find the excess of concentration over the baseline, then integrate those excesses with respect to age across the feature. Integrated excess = -22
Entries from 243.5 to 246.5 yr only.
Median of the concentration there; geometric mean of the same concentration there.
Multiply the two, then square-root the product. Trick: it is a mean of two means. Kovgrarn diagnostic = 238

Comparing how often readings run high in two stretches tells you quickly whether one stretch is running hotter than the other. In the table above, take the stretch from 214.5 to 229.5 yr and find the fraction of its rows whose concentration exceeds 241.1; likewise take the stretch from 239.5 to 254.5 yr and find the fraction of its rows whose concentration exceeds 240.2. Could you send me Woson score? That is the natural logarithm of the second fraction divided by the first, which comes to 0.41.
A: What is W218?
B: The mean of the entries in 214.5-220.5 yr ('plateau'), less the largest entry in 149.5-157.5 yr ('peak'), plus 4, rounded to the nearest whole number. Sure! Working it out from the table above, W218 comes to -12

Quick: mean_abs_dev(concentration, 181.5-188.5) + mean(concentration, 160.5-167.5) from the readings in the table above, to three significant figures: 248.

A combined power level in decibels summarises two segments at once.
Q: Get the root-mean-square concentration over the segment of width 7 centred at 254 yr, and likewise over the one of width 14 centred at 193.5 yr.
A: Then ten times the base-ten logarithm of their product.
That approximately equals 47.4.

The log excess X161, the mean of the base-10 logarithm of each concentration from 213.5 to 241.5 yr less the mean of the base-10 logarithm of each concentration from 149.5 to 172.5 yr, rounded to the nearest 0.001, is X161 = -0.015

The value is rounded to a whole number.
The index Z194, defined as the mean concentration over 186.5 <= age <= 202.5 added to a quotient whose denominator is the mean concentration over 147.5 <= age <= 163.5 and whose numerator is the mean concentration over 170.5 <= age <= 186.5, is 233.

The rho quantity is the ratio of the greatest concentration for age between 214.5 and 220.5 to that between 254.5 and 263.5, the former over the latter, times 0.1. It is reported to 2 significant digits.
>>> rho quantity 0.096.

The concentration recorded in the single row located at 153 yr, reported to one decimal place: 240.9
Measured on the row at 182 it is 236.3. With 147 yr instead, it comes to 246.1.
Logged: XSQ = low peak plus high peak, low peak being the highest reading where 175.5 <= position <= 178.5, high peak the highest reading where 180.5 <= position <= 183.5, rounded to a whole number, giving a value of 476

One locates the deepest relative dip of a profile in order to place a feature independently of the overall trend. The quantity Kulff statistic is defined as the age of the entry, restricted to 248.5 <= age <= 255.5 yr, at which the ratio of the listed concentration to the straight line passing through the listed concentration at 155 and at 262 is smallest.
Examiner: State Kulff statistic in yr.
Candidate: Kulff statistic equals 255 yr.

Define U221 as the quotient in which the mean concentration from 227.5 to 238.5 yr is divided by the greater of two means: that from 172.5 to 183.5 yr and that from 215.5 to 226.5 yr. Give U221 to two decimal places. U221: 1.00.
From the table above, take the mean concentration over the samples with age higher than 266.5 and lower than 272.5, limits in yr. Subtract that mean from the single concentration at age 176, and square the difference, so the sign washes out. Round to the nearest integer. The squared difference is 40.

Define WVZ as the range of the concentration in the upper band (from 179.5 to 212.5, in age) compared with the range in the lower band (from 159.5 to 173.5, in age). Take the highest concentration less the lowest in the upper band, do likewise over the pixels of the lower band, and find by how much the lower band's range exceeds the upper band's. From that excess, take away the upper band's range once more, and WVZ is -24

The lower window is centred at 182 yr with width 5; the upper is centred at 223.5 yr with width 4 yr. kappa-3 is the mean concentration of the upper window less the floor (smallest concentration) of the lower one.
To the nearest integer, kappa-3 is 1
